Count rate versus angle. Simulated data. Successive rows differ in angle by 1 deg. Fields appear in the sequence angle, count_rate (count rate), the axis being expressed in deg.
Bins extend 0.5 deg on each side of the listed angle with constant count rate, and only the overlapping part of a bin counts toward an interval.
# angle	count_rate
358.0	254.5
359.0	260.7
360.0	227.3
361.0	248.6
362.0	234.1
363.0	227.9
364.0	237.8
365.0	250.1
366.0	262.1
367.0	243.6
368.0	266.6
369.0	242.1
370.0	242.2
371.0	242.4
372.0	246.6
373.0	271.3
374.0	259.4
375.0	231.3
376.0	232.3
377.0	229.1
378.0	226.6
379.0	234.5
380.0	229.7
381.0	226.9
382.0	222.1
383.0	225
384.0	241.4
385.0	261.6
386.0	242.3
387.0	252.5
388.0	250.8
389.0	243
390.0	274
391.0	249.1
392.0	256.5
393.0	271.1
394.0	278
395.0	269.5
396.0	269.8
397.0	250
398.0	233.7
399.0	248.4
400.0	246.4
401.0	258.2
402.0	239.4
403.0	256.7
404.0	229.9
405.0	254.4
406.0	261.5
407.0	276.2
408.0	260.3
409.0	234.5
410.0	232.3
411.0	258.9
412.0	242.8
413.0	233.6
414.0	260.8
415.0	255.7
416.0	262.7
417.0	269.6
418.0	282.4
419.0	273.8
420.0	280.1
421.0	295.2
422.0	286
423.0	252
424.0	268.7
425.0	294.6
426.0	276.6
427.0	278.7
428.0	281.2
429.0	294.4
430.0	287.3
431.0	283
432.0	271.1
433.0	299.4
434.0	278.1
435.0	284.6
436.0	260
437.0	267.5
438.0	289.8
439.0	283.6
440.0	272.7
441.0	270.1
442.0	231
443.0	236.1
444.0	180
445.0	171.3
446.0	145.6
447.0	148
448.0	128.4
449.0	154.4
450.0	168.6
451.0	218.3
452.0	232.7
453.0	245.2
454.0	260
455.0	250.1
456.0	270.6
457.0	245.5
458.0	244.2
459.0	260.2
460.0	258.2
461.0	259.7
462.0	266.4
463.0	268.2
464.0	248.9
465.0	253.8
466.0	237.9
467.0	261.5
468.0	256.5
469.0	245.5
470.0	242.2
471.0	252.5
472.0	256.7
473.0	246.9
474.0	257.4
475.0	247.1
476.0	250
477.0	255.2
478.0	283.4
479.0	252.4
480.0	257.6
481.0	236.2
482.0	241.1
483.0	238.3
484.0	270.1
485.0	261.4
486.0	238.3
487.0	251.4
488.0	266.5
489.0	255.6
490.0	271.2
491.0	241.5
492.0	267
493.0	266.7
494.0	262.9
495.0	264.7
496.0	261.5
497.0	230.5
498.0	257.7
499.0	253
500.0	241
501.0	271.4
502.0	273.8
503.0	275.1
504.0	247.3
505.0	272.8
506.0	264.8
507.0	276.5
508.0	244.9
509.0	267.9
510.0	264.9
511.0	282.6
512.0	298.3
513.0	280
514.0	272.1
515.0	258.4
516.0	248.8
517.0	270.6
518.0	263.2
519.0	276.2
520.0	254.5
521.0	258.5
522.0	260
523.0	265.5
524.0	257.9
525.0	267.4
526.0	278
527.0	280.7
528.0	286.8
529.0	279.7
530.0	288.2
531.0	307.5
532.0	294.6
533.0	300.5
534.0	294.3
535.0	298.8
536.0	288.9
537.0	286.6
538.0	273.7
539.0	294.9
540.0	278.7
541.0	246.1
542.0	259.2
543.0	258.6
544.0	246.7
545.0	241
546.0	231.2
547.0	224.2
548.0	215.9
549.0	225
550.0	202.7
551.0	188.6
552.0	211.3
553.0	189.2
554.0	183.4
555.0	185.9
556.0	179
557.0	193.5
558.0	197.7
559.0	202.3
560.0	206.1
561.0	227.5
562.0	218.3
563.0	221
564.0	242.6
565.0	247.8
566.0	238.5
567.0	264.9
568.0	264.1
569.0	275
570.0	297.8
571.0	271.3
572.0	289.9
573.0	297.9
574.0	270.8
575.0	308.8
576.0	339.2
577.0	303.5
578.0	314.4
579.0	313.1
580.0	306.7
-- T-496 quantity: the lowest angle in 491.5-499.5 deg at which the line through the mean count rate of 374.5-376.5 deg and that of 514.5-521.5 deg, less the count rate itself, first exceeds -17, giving 492.0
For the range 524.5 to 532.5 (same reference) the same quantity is 525.0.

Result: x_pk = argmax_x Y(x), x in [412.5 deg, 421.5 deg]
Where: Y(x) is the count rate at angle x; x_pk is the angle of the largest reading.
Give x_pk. 421.0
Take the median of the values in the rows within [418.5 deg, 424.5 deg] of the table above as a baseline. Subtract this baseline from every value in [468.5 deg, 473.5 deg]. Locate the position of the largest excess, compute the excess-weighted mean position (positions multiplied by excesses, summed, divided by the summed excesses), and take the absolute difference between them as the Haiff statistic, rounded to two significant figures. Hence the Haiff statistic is 1.1 deg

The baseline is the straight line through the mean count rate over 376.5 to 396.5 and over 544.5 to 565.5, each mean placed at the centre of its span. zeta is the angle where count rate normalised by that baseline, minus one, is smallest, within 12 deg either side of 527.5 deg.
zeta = 516.0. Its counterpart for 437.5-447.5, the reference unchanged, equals 446.0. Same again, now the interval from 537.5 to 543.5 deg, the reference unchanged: 541.0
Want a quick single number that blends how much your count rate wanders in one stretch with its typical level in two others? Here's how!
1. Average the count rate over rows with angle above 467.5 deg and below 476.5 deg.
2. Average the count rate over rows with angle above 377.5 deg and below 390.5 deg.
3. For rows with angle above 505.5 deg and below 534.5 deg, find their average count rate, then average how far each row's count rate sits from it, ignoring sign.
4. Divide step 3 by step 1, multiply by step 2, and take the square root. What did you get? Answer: 3.5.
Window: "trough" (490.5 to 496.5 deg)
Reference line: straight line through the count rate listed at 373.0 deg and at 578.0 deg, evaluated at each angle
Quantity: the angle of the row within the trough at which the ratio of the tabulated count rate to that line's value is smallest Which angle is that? 491.0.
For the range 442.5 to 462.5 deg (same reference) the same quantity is 448.0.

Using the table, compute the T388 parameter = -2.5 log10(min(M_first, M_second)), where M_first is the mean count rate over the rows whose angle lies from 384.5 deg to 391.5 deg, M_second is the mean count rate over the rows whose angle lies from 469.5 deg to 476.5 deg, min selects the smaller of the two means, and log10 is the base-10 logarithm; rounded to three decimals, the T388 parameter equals -5.997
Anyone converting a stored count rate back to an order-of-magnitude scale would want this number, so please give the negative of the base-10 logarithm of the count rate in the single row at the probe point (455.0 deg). -2.40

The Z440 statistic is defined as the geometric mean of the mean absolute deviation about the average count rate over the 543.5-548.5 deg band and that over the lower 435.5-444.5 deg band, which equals 16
